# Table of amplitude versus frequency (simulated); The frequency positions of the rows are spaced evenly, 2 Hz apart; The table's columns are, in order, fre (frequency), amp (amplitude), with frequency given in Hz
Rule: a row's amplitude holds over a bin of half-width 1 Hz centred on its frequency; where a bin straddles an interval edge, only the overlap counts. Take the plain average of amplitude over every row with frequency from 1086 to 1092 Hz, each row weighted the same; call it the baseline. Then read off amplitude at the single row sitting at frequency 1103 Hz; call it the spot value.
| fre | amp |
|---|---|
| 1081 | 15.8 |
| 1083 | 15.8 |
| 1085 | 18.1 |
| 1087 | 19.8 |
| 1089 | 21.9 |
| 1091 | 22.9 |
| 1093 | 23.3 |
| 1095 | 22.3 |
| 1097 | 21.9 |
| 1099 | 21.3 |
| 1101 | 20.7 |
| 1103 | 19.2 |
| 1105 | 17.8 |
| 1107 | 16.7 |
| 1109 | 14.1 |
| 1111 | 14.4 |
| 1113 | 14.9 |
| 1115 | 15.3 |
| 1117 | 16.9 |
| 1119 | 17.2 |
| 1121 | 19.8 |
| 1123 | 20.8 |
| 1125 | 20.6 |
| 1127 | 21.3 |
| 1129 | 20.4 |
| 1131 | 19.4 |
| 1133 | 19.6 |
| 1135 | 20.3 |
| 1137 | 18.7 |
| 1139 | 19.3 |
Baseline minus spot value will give 2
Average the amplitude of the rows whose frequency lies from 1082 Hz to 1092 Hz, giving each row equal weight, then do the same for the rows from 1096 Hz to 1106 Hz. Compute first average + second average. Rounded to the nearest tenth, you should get 39.9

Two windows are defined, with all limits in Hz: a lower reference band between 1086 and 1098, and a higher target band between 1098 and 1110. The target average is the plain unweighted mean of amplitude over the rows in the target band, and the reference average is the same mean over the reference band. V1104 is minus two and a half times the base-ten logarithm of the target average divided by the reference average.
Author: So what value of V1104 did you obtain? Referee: 0.20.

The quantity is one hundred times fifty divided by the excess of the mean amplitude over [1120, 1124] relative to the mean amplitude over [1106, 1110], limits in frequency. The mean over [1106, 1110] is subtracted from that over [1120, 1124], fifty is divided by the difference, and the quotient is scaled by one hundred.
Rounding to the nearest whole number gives 1020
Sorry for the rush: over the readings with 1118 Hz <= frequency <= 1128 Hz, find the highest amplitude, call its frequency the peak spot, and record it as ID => 1127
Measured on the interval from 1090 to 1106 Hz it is 1093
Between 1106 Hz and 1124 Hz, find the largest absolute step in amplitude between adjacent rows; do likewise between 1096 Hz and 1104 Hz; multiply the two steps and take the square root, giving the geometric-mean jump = 1.97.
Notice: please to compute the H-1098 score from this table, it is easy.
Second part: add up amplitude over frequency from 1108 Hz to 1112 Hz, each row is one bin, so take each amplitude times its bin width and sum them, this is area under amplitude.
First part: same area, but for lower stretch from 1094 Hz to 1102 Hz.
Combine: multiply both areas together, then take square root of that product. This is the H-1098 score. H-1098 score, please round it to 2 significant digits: 99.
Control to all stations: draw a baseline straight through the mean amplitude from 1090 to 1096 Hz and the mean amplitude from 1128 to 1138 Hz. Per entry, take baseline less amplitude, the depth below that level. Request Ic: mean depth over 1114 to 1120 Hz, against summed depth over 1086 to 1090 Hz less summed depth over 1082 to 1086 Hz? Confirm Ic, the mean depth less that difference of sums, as 13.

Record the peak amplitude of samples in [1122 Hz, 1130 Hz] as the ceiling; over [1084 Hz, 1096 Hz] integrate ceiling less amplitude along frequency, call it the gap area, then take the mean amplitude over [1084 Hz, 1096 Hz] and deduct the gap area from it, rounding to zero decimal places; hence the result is 22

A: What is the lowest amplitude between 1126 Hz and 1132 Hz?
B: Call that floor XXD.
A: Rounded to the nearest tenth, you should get 19.4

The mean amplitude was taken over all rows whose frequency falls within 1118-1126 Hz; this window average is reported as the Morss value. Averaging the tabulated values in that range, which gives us 19.6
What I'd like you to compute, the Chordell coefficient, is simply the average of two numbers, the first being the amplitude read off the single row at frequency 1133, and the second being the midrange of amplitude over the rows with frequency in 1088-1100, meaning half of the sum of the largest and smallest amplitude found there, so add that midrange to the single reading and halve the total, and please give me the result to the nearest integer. 21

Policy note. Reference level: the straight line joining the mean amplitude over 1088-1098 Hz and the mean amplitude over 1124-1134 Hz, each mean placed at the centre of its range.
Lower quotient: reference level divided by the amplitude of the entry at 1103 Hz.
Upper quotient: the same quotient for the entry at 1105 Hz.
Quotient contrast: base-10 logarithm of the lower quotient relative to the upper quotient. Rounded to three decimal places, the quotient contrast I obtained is -0.030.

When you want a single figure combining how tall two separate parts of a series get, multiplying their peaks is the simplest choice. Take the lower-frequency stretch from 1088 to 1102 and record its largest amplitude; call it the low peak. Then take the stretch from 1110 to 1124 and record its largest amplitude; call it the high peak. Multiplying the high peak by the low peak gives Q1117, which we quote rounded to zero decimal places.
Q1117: 485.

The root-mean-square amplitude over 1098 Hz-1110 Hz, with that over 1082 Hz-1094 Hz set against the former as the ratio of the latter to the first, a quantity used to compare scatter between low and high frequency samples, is 1.11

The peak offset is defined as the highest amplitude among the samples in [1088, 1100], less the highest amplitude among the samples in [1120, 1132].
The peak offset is 2.0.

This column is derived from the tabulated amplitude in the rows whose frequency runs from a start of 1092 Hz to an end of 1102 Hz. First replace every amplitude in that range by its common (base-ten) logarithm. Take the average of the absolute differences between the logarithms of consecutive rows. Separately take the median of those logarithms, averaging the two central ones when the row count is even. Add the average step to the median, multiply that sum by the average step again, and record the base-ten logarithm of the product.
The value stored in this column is -1.76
